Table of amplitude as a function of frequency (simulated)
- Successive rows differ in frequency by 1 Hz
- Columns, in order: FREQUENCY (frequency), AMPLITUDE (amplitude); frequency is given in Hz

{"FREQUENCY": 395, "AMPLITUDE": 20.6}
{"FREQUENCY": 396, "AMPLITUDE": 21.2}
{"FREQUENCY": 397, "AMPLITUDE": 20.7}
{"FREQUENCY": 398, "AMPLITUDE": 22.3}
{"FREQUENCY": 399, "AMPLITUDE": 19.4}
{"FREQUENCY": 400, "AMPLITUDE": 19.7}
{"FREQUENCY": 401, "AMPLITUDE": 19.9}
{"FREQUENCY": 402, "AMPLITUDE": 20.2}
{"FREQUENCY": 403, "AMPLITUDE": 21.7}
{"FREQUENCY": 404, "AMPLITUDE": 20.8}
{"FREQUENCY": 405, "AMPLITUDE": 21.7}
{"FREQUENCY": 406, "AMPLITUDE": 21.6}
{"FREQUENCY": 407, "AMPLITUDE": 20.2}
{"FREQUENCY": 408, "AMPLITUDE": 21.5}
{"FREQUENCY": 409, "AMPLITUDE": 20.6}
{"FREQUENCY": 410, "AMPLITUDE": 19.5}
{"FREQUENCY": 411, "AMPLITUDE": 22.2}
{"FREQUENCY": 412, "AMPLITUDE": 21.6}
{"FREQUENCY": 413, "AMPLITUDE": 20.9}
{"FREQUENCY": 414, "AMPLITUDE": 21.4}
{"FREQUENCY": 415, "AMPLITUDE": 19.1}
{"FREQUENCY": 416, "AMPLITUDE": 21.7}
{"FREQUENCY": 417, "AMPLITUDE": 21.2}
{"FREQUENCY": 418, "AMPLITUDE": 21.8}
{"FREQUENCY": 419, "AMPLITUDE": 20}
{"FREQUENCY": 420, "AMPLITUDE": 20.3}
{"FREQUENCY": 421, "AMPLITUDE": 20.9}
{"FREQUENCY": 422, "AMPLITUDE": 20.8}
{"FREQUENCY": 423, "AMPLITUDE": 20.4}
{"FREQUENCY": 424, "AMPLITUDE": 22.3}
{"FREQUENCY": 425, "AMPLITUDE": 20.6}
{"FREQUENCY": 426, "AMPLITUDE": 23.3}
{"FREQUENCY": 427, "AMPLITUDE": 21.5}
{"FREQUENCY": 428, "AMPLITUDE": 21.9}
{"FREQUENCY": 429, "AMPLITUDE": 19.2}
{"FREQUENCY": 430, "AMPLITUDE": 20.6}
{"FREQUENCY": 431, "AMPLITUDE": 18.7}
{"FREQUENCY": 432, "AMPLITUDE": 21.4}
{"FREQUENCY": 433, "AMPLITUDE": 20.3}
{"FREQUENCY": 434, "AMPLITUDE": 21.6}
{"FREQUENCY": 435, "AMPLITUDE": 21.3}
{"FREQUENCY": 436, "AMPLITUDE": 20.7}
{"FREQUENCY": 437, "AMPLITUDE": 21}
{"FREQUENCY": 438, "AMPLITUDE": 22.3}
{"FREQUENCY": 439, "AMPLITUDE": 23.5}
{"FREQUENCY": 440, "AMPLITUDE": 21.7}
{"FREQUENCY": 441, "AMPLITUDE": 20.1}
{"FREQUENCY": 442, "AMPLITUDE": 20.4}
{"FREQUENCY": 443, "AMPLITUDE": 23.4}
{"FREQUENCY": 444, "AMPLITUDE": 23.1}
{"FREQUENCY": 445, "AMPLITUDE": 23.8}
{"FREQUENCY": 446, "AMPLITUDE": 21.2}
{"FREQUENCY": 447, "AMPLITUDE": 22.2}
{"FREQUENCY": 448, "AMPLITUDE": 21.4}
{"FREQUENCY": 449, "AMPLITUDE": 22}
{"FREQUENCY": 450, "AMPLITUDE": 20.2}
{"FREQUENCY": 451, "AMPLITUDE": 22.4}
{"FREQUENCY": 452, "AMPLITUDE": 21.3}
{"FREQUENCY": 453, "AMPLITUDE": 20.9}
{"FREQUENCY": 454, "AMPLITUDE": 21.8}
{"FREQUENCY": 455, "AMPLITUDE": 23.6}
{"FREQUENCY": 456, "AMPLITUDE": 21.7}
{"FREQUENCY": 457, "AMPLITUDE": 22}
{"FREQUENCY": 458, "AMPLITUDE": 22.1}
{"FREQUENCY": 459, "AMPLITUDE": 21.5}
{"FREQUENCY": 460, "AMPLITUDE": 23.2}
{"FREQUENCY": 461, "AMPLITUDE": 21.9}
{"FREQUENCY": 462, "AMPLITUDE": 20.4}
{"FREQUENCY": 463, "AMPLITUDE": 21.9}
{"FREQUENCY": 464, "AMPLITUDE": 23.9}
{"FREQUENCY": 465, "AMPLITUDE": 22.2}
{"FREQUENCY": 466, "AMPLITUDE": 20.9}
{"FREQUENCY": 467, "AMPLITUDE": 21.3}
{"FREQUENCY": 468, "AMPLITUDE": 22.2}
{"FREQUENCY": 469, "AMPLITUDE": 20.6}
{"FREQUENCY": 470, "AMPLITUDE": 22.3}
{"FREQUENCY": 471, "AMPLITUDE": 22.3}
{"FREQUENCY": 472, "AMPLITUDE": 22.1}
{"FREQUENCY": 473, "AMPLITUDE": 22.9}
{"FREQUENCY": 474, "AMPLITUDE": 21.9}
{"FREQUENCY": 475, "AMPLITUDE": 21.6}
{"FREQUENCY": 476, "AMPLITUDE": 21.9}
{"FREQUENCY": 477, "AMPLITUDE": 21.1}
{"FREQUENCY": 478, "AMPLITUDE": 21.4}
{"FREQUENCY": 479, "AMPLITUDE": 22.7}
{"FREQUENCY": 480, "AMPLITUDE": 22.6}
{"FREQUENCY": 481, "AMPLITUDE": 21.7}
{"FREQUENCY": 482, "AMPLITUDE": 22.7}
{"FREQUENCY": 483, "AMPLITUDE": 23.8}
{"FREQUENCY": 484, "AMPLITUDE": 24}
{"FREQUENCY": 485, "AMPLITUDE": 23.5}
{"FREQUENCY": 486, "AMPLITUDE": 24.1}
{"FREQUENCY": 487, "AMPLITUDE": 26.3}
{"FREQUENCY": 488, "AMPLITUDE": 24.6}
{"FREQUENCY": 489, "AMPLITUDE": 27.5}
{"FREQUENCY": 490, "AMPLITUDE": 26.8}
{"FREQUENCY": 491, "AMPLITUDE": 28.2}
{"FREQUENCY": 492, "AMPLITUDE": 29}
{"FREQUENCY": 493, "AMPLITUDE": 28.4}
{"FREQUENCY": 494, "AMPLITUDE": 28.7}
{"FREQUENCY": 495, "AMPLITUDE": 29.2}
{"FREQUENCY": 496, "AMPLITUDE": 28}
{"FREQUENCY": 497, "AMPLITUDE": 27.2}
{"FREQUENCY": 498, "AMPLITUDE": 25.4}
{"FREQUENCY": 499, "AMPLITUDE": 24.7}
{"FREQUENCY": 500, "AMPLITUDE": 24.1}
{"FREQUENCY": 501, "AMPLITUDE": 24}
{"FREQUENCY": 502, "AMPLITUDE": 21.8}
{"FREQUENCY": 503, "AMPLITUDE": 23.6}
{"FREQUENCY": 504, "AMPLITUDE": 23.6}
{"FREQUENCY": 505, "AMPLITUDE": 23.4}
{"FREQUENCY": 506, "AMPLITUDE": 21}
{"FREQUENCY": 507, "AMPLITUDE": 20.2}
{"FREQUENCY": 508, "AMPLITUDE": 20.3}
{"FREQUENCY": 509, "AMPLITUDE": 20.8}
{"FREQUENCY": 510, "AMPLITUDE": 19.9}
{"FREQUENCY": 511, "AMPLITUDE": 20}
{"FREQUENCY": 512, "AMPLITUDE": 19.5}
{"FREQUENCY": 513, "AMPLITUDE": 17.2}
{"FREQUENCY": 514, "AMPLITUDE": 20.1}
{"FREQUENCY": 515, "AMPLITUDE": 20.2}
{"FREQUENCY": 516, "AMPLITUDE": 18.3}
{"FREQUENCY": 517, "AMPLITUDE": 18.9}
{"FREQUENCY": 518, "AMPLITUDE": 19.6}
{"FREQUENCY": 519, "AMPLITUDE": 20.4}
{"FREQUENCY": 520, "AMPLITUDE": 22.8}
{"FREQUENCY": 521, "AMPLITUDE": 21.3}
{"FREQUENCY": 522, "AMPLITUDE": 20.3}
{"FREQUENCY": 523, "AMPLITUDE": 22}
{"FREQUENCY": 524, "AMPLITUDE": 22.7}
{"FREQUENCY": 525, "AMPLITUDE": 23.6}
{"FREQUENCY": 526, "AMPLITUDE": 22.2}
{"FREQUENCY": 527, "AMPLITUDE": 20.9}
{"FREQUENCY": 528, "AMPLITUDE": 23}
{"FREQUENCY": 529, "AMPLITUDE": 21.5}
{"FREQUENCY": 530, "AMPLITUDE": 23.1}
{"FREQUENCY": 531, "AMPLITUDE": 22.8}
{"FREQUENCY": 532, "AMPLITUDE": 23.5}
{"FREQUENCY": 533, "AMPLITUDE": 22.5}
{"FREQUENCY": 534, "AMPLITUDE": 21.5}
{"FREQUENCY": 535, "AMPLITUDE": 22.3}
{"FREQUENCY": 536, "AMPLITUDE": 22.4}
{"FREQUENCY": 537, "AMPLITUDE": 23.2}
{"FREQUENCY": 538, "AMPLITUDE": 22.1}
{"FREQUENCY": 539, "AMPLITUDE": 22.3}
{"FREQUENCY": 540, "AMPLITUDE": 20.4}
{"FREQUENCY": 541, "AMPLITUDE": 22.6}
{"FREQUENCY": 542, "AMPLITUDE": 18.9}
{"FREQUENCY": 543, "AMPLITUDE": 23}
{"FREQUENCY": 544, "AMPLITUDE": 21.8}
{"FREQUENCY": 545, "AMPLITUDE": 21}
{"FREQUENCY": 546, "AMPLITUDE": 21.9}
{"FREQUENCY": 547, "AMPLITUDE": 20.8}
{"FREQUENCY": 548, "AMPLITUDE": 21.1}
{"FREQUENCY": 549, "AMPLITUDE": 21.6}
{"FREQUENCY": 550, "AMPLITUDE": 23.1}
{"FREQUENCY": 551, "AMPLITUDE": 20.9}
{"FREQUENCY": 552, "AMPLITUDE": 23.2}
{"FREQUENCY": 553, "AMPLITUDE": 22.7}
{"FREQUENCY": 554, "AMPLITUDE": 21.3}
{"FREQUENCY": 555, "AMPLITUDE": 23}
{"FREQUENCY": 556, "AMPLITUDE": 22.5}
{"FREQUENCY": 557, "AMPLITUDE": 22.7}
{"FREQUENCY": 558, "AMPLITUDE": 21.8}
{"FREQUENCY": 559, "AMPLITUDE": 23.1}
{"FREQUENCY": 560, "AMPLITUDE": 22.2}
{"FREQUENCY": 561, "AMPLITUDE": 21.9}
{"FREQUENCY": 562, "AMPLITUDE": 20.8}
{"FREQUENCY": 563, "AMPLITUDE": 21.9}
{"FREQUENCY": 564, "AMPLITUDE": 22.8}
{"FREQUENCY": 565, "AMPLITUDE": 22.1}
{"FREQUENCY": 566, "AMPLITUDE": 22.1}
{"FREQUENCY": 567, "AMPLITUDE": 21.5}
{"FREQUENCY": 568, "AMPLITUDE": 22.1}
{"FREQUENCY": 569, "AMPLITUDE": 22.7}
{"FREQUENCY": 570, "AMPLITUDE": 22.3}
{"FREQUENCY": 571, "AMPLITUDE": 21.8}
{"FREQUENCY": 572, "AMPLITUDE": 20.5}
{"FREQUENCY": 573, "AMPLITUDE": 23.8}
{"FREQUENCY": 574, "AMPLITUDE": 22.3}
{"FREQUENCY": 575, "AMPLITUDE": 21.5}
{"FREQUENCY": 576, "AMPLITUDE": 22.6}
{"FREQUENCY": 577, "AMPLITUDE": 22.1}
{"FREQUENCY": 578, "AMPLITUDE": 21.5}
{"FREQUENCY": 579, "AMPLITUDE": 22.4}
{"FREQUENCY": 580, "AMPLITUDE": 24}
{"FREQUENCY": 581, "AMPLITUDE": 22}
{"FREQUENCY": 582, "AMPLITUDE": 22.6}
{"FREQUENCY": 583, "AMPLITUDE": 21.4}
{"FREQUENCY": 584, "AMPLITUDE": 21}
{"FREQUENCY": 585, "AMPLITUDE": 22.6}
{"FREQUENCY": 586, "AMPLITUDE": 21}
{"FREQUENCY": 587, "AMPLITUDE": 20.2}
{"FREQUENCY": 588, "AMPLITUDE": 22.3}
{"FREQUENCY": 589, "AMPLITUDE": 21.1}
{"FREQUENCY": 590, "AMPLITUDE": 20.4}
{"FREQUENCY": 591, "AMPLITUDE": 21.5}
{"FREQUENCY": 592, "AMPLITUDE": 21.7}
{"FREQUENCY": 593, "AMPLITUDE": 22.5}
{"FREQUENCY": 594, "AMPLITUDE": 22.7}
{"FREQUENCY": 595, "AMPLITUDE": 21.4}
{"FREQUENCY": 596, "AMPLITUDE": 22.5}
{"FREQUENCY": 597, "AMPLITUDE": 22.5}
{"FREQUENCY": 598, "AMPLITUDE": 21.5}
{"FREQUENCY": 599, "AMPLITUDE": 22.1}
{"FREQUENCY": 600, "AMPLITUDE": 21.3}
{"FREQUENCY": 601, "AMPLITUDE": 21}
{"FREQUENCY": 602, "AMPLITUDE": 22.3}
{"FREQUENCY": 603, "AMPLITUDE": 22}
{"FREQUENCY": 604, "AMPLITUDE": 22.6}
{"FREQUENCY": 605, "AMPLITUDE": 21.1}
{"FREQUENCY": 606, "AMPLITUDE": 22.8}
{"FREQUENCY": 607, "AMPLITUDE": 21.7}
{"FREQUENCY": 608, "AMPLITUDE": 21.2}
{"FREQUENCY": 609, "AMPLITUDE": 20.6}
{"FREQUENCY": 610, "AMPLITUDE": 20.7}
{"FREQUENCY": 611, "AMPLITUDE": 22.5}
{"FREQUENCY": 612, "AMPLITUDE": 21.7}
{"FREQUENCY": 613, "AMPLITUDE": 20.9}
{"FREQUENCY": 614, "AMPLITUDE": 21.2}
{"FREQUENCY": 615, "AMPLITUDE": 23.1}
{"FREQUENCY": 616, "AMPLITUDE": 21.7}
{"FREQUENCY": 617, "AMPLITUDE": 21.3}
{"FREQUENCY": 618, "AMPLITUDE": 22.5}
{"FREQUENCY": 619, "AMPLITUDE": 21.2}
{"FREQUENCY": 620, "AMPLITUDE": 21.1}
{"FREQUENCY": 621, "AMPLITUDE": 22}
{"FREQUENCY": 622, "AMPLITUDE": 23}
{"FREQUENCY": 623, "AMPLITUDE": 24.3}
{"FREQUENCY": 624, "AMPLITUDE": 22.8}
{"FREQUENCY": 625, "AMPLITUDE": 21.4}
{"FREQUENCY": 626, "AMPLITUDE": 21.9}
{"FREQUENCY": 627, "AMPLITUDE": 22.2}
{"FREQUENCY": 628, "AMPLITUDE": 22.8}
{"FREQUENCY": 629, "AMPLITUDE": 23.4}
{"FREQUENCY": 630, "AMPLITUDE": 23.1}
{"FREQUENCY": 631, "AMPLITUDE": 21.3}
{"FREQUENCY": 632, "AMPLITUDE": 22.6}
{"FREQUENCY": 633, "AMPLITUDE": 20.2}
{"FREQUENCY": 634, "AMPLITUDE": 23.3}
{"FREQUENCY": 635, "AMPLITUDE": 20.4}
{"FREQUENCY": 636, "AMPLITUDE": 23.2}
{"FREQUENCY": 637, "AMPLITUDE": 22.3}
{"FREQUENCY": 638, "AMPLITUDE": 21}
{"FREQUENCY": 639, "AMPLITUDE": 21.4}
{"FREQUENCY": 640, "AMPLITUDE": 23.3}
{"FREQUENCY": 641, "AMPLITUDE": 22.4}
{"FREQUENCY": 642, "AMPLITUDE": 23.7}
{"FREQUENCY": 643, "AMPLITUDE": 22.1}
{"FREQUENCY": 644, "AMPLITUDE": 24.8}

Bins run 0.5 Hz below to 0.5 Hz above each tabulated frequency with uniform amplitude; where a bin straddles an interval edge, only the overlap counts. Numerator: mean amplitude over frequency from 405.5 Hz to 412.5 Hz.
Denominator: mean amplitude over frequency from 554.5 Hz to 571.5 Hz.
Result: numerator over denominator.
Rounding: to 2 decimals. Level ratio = 0.95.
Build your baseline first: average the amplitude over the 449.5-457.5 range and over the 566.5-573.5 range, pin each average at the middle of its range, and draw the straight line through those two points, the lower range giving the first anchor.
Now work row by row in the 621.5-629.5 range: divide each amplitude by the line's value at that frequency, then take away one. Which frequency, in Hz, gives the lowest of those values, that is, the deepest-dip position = 625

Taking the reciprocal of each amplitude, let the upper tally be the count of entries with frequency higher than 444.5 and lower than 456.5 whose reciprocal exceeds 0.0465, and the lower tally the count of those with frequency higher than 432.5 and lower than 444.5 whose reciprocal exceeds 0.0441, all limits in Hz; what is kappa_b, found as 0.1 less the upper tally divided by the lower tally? -0.5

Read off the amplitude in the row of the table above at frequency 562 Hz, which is 20.8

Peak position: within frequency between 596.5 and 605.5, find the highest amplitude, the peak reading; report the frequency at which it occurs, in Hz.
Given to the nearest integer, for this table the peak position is 604 Hz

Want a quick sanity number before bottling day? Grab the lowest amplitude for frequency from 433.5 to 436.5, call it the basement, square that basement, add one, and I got 429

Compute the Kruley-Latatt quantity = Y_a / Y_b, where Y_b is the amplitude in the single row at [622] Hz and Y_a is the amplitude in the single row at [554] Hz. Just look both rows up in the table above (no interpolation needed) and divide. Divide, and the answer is 0.93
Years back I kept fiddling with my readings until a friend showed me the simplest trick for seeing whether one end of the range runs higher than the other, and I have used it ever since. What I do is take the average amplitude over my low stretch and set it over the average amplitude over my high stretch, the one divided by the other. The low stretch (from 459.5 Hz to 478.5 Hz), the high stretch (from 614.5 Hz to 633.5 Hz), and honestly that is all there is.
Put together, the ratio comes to 0.986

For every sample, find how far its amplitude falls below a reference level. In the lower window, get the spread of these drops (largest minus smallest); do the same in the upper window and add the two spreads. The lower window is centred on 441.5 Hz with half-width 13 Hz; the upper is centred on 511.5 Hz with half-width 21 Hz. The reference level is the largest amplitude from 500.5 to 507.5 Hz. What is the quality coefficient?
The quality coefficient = 17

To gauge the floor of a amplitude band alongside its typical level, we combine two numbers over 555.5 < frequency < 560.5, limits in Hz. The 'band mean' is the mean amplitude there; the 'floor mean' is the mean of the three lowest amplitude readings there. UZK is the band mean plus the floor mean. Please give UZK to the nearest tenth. 44.6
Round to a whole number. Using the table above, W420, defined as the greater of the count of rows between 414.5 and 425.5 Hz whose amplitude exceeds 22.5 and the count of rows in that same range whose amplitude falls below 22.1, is 10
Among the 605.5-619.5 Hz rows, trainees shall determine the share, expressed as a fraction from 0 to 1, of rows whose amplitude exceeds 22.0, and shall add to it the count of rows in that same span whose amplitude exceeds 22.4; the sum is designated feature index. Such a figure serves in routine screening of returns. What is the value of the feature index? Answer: 4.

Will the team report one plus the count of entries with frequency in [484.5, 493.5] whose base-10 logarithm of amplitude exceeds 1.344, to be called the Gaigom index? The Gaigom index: 10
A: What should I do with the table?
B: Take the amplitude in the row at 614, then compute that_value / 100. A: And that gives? 0.212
